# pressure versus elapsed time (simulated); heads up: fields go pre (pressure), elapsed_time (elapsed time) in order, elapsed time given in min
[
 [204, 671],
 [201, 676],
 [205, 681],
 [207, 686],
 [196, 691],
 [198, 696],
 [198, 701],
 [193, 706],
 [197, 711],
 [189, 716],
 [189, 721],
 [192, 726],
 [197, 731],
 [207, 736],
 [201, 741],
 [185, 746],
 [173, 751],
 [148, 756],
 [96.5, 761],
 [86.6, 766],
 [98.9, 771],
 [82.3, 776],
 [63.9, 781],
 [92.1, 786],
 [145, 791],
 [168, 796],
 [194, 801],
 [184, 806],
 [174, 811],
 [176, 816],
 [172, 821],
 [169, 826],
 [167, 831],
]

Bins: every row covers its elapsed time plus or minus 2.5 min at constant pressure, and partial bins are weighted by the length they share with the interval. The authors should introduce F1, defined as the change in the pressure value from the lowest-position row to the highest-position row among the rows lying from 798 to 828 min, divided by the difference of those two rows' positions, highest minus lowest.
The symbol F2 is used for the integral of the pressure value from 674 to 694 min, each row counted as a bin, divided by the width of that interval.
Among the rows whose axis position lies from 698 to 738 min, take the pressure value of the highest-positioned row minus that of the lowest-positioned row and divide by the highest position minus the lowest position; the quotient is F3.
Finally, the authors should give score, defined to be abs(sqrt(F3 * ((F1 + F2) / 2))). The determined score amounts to 5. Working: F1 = -1.0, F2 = 202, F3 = 0.3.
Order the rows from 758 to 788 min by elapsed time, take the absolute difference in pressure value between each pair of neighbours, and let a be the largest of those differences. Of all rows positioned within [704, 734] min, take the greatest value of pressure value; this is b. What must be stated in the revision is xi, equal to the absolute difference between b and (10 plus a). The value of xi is 159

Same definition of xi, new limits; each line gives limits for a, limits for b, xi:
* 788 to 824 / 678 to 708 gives 171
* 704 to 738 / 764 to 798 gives 148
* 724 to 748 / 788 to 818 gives 168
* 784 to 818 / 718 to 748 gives 144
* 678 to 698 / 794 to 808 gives 173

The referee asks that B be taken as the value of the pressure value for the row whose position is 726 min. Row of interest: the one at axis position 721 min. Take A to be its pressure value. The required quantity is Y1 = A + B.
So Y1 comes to 381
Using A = 189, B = 192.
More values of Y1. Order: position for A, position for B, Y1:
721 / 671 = 393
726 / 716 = 381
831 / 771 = 266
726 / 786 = 284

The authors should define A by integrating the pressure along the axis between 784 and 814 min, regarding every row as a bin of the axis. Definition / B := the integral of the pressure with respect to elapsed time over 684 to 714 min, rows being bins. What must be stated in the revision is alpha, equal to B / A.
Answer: 1.2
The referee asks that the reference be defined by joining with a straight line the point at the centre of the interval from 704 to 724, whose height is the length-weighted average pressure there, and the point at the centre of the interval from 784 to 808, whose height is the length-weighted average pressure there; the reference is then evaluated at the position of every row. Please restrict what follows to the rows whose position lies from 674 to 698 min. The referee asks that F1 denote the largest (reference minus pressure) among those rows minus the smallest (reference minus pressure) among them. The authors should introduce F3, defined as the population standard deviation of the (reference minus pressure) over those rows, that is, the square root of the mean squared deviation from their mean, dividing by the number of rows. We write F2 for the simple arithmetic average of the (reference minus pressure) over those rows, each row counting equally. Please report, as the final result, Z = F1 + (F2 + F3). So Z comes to 16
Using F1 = 10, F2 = 2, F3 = 4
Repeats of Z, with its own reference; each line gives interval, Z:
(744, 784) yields 199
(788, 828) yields 48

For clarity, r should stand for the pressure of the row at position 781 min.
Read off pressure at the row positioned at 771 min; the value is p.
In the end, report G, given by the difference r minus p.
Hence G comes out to -35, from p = 98.9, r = 63.9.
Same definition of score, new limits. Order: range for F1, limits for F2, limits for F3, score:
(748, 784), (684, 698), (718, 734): 9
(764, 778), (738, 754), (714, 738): 9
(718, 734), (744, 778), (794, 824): 3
